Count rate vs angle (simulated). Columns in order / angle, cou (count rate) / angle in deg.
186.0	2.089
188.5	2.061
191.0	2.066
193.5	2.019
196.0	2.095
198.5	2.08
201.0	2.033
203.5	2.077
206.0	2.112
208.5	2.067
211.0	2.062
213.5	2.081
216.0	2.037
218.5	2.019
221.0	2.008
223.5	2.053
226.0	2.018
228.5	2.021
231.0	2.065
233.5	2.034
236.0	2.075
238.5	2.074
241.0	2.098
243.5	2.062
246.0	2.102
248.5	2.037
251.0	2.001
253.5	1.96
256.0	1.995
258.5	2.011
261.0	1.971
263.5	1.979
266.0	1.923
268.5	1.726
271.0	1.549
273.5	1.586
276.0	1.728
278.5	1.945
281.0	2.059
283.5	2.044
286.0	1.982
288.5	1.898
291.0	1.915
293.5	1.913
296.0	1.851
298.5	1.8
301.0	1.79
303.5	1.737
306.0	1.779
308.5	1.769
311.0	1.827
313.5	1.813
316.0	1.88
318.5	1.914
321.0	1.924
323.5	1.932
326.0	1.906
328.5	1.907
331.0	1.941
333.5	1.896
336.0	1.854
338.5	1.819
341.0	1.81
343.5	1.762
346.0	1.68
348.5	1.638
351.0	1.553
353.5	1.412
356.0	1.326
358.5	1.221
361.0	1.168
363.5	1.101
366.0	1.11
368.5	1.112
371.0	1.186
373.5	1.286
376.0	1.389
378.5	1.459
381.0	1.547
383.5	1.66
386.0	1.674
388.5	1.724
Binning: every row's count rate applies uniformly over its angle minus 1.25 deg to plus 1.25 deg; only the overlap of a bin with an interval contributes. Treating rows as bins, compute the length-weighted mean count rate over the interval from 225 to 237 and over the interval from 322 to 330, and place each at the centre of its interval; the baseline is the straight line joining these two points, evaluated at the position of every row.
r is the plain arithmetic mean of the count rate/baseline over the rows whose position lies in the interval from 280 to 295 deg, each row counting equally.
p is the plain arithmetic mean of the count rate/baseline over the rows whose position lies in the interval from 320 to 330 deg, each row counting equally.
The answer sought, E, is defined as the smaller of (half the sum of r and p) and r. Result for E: 1.00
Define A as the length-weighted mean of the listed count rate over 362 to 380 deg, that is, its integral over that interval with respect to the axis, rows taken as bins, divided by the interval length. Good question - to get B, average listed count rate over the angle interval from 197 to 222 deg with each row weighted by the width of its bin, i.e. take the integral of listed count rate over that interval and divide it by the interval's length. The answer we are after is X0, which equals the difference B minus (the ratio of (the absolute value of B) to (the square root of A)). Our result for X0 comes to 0.21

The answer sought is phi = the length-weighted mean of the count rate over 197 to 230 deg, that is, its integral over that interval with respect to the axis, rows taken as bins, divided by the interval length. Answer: 2.05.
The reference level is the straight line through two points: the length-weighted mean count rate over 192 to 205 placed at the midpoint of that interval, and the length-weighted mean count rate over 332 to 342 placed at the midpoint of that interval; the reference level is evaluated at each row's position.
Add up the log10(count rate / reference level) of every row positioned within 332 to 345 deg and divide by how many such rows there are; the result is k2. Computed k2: -0.004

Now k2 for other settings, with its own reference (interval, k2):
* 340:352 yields -0.037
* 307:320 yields -0.010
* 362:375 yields -0.192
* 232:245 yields 0.015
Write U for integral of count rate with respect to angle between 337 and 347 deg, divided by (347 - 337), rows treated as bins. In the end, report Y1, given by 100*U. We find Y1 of 177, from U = 1.77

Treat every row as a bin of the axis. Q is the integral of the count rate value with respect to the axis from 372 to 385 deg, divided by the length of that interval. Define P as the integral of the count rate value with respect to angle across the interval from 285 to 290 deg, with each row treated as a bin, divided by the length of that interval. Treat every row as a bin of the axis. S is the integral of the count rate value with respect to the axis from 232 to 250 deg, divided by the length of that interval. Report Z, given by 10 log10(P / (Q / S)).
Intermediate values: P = 1.94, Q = 1.5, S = 2.07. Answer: 4.4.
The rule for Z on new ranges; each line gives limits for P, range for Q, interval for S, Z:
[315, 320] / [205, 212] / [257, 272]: 2.3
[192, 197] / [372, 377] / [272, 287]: 4.6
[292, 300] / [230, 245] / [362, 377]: 0.3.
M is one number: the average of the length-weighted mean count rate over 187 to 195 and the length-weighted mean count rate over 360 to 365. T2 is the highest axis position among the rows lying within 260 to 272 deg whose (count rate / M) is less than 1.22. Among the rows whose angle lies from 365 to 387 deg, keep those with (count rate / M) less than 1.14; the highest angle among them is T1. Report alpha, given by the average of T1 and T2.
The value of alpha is 328.5 deg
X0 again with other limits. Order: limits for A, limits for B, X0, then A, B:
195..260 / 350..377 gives 0.38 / 2.05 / 1.26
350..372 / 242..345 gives 0.19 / 1.24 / 1.89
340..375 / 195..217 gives 0.31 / 1.38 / 2.07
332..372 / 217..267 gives 0.36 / 1.48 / 2.03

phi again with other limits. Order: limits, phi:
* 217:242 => 2.05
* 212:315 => 1.94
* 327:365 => 1.60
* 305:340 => 1.87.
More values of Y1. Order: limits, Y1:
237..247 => 208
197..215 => 207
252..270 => 193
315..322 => 191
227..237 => 205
